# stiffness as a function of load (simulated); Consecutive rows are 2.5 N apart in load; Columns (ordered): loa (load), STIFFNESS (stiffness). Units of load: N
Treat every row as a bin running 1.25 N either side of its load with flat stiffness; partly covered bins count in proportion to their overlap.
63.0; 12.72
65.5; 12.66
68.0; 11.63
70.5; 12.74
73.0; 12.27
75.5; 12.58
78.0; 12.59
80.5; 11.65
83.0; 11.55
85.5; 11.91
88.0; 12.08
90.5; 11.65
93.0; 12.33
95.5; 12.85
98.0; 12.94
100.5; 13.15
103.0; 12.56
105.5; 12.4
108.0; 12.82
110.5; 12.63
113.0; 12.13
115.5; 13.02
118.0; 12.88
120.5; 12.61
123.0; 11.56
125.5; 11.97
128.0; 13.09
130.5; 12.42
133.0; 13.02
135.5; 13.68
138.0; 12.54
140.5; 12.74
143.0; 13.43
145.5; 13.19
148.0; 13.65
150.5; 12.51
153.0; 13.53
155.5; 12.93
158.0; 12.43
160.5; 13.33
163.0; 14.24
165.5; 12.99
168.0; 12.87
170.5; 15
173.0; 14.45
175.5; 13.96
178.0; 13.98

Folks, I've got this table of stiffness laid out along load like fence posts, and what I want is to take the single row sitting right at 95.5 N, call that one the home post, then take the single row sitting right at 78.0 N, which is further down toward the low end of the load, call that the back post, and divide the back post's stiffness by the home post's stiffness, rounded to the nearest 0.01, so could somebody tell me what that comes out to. 0.98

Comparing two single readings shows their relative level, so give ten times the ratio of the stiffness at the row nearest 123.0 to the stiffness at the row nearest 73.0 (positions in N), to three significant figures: 9.42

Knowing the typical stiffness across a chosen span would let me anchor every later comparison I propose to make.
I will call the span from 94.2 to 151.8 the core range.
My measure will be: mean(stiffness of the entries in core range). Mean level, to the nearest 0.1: 12.8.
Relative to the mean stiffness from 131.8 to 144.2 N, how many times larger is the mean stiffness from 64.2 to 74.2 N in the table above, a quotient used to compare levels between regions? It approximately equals 0.942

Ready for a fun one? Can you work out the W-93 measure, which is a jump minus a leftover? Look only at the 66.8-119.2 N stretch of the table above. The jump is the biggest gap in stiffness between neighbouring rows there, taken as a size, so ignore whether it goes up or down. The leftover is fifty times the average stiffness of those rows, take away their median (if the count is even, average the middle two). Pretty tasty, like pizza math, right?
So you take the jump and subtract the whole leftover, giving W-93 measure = -606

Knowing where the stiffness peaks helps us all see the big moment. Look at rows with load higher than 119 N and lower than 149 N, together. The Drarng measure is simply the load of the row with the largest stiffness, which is 135.5 N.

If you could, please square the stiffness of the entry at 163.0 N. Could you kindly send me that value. 203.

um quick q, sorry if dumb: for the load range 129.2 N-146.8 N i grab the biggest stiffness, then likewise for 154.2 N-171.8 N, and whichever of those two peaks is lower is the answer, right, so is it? 13.68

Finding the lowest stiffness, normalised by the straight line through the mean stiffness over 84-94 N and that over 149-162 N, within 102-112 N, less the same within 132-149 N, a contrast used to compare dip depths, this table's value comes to 0.03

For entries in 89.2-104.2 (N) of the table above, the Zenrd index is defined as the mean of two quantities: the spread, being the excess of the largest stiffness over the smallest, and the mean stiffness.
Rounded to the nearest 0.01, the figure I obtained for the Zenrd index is 7.04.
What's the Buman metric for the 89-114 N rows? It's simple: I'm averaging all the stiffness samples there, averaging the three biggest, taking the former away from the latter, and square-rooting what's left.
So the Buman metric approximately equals 0.659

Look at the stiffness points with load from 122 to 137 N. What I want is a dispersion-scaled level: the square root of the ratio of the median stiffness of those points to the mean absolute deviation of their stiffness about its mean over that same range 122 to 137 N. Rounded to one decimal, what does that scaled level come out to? 4.5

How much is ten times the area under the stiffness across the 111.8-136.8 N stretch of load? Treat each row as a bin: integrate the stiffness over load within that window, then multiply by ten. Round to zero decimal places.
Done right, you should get 3160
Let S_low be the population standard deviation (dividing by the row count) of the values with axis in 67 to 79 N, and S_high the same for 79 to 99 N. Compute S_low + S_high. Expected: 0.90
